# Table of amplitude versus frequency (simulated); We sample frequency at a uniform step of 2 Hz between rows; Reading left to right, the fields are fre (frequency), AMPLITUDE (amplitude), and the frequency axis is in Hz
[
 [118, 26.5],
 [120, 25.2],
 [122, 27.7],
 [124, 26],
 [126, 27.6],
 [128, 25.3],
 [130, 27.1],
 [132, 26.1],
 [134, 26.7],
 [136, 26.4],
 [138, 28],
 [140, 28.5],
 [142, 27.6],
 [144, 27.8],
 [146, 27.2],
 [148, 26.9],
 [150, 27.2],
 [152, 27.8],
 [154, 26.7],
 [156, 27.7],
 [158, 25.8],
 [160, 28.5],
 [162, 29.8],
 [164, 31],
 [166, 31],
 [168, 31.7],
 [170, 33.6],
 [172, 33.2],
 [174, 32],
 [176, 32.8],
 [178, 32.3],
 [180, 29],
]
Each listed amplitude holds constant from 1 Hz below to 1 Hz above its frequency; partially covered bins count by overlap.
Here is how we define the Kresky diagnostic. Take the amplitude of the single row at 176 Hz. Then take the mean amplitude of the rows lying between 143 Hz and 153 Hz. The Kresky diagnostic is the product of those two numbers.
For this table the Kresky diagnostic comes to 898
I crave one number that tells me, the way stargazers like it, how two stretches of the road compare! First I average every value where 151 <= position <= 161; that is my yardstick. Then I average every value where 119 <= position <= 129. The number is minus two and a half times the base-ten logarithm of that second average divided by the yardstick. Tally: 0.038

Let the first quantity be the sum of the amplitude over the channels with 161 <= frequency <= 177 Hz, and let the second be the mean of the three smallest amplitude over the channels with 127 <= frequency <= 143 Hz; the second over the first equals 0.102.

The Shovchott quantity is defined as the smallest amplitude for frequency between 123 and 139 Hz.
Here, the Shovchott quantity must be 25.3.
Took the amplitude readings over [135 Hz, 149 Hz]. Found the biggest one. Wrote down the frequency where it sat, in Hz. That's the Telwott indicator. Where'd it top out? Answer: 140 Hz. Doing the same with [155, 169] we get 168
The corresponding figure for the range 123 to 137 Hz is 126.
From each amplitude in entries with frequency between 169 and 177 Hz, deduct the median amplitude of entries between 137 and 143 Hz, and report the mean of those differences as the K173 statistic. 4.9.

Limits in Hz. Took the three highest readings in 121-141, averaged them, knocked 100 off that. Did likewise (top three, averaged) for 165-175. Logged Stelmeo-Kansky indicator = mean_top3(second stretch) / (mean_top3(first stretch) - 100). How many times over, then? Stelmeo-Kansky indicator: -0.458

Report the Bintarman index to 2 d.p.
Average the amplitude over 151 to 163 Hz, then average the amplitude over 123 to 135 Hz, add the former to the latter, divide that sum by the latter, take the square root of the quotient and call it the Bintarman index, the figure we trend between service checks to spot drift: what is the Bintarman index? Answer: 1.43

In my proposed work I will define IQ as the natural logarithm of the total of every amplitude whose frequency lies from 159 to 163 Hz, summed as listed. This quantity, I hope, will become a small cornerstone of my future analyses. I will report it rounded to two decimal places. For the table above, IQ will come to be 4.07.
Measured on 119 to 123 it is 3.97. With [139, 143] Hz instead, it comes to 4.03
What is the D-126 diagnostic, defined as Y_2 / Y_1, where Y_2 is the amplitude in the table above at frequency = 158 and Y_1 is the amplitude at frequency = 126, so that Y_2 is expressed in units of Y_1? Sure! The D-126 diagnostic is 0.93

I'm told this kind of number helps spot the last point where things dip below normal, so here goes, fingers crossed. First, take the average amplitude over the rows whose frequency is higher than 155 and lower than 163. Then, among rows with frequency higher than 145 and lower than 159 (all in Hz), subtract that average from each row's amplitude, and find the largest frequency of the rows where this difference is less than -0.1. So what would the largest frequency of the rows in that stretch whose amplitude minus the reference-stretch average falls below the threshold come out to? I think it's 158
